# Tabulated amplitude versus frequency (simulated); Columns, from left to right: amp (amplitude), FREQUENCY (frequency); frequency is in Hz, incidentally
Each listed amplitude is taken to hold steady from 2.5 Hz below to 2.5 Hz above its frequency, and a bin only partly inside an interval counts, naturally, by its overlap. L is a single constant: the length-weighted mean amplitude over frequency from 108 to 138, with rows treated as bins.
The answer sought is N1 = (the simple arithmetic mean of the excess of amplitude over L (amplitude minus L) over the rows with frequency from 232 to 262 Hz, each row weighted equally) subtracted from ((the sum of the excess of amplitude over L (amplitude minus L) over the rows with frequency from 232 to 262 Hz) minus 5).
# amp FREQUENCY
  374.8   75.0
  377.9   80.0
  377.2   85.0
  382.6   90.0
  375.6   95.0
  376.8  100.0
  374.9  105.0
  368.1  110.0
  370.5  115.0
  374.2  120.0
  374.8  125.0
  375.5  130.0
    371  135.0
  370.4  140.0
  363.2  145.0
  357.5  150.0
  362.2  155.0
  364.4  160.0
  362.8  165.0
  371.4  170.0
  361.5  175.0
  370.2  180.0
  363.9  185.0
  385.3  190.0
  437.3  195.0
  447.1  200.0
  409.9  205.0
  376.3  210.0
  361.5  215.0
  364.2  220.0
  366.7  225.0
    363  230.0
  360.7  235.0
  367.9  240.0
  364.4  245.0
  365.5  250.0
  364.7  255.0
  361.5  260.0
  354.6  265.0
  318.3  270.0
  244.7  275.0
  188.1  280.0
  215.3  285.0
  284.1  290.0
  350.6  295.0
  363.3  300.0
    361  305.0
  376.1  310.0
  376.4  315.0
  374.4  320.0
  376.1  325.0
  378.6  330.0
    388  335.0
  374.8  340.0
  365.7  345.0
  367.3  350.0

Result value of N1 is -46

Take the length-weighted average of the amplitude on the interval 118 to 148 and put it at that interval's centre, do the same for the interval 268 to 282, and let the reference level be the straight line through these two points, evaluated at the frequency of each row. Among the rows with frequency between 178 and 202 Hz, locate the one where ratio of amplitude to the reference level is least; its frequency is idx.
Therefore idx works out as 185.0 Hz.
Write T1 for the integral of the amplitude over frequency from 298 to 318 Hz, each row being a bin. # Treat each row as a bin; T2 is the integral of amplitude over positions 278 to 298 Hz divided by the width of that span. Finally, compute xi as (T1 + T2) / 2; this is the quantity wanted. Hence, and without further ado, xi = 3827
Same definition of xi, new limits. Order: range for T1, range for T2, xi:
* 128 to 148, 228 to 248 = 3878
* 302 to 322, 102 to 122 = 3903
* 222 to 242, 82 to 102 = 3834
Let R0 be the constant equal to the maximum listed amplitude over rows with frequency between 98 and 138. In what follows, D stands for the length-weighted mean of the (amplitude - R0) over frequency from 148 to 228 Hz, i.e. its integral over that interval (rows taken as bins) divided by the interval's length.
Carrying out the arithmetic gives 2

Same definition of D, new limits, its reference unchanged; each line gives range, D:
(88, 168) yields -7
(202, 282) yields -29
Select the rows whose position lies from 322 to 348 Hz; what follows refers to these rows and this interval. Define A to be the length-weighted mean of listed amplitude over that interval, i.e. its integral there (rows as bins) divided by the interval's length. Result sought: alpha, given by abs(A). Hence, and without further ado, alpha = 376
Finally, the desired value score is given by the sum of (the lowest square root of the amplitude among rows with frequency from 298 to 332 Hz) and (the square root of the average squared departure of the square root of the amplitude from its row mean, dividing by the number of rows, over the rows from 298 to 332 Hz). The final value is 19.2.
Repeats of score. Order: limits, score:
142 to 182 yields 19.0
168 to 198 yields 19.7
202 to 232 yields 19.4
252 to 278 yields 16.9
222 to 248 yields 19.1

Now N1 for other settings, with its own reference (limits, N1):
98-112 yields -3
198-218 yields 74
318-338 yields 16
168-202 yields 106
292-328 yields -30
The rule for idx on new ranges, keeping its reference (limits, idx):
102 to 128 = 110.0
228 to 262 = 230.0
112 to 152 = 115.0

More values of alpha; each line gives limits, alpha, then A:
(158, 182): 366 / 366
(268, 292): 248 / 248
